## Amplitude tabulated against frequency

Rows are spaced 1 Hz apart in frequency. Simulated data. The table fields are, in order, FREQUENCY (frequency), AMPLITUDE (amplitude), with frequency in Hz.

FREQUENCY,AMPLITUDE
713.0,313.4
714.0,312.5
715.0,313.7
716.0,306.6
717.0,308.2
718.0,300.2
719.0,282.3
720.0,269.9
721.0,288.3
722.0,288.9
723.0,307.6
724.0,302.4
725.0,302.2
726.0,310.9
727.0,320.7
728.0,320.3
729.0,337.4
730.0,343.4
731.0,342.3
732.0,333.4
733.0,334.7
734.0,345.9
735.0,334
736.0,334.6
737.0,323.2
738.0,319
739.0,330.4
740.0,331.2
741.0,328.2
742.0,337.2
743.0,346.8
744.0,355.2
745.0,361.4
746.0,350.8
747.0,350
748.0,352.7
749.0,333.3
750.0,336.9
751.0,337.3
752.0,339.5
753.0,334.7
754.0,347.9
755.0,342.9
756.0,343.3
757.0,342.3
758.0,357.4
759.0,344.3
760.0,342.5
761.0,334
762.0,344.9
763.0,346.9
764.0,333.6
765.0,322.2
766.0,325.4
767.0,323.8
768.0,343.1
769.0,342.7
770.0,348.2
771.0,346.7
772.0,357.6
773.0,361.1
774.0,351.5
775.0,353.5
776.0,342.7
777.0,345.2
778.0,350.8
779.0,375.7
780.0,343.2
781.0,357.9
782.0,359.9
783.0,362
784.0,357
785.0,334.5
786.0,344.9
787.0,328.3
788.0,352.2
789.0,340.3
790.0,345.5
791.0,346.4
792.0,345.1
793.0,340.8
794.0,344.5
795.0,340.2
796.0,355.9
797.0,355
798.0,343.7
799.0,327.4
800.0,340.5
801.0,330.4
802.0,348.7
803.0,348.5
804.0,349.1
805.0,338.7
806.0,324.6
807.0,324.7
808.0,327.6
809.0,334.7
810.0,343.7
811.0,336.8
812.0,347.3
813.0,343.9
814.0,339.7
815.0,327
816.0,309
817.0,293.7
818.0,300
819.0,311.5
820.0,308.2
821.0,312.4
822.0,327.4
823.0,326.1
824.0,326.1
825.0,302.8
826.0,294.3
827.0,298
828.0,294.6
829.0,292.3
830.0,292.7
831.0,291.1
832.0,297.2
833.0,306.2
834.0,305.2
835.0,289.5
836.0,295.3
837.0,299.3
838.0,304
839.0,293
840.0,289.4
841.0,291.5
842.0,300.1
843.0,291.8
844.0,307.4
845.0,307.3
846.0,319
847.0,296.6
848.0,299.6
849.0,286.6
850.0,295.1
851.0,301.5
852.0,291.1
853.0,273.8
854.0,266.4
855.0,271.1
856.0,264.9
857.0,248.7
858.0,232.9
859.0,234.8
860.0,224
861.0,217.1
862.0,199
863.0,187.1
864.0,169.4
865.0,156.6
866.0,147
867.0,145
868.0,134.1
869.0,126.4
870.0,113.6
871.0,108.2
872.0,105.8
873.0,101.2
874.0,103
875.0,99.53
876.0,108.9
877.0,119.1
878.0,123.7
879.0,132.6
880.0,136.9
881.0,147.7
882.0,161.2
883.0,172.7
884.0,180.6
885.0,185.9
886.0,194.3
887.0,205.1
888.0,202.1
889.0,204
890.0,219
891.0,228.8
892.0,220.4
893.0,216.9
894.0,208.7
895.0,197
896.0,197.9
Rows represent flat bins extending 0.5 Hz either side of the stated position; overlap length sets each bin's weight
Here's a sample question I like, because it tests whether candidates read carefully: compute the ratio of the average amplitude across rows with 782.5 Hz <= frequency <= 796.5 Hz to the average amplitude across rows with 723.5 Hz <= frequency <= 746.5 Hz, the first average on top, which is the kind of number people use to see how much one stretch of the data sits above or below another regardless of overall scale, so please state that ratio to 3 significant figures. 1.04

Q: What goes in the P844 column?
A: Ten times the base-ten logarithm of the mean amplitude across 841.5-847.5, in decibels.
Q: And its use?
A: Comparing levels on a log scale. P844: 24.82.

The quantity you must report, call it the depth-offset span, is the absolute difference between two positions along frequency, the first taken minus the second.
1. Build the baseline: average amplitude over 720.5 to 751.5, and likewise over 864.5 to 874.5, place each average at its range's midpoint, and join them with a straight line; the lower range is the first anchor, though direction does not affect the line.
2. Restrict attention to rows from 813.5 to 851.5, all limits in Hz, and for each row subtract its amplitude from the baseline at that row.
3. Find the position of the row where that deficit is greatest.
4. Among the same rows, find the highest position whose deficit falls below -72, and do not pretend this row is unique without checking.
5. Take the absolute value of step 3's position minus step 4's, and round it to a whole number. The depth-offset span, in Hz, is 34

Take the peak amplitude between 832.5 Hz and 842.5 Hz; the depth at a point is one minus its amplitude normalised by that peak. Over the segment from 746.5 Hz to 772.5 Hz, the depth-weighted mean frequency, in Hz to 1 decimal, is 759.4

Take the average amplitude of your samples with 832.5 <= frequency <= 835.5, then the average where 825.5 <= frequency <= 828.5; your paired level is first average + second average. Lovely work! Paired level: 596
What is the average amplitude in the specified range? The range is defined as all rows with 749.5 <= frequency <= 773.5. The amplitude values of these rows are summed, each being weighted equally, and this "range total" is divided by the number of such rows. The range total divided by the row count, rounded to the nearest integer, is 342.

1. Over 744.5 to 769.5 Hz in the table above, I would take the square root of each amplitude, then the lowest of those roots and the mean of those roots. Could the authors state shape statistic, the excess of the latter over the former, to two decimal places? 0.52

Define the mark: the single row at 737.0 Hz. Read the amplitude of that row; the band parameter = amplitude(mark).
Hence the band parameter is 323.2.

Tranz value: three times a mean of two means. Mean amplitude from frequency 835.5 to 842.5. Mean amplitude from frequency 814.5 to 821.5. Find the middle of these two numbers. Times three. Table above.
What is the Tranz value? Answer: 907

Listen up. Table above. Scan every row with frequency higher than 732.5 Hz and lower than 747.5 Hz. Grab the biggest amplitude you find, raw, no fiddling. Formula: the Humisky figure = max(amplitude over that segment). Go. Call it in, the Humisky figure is 361.4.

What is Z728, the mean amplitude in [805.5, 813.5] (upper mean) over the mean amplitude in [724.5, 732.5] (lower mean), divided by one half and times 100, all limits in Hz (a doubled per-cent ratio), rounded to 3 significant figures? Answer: 206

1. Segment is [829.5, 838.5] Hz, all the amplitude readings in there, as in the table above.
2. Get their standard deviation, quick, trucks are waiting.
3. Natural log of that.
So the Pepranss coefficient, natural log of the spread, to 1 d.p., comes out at 1.8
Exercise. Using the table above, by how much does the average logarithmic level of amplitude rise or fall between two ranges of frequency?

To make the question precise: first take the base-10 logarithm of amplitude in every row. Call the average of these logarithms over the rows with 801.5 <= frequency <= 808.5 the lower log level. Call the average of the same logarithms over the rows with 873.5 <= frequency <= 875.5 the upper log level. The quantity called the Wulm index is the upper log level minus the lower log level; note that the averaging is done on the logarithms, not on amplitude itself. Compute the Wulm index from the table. -0.52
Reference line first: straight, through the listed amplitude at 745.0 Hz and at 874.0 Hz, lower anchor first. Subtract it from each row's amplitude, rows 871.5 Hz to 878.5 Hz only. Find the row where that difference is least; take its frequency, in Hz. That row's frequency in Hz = 873.0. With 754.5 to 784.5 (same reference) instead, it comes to 765.0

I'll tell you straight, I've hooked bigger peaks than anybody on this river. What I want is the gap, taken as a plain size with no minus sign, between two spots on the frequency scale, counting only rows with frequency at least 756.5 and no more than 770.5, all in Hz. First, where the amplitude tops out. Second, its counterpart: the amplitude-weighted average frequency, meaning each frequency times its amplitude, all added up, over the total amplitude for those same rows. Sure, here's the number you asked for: 5.5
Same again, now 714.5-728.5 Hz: 5.4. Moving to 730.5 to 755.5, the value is 1.9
